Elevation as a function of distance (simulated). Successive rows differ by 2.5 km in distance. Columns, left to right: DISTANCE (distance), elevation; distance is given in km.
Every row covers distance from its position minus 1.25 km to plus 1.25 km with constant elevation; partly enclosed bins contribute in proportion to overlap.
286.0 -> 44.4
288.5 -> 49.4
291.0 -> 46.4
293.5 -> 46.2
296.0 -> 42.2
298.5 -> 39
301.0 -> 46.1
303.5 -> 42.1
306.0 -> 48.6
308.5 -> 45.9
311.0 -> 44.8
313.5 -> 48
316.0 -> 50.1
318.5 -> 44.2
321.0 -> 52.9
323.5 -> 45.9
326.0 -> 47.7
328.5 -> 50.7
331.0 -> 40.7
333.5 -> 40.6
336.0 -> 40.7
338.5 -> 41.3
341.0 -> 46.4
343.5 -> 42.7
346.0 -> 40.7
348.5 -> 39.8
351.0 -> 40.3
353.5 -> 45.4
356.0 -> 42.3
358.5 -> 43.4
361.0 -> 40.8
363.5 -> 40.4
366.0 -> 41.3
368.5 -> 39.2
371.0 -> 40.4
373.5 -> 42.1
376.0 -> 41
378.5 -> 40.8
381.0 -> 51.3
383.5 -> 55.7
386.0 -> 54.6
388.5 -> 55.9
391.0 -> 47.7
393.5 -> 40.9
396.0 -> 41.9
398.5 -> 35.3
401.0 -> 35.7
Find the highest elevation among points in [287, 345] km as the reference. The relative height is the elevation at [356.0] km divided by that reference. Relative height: 0.800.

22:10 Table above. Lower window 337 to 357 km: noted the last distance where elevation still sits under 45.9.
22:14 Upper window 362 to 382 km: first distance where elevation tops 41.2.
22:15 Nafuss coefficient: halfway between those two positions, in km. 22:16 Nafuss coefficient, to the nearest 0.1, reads 361.0 km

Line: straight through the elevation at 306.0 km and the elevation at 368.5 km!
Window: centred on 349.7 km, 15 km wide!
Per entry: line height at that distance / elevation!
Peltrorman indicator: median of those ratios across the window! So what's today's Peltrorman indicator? 1.02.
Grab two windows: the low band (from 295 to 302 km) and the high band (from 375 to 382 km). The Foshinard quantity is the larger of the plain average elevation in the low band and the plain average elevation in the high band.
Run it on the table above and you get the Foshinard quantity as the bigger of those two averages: 44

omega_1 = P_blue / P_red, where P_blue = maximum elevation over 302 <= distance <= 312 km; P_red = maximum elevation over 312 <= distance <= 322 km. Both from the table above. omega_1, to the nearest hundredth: 0.92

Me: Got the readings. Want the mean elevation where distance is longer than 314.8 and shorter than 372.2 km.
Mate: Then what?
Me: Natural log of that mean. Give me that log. 3.77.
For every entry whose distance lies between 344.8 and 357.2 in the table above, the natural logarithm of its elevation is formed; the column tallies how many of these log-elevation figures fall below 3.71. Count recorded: 3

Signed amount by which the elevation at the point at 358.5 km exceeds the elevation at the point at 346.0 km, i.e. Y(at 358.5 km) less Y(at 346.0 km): 3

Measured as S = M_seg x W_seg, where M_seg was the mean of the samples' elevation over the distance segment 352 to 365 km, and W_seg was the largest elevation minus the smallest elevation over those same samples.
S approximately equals 212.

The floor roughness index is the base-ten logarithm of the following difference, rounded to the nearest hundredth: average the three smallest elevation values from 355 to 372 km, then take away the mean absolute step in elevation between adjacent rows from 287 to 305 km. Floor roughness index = 1.56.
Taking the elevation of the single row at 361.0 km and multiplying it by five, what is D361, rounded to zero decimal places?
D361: 204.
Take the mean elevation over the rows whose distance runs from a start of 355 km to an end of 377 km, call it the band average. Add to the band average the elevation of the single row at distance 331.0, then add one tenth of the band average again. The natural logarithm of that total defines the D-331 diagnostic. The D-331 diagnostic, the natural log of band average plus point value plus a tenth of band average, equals 4.45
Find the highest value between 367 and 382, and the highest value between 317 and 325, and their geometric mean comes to 52.1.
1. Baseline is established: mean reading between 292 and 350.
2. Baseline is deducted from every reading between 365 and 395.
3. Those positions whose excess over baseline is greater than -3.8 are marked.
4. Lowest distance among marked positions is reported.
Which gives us 366.0 km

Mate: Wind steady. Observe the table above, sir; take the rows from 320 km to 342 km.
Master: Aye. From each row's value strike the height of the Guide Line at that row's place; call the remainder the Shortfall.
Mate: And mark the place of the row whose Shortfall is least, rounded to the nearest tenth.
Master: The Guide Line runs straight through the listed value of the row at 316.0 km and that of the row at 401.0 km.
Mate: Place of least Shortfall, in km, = 331.0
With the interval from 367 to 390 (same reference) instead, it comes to 368.5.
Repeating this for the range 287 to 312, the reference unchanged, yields 298.5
